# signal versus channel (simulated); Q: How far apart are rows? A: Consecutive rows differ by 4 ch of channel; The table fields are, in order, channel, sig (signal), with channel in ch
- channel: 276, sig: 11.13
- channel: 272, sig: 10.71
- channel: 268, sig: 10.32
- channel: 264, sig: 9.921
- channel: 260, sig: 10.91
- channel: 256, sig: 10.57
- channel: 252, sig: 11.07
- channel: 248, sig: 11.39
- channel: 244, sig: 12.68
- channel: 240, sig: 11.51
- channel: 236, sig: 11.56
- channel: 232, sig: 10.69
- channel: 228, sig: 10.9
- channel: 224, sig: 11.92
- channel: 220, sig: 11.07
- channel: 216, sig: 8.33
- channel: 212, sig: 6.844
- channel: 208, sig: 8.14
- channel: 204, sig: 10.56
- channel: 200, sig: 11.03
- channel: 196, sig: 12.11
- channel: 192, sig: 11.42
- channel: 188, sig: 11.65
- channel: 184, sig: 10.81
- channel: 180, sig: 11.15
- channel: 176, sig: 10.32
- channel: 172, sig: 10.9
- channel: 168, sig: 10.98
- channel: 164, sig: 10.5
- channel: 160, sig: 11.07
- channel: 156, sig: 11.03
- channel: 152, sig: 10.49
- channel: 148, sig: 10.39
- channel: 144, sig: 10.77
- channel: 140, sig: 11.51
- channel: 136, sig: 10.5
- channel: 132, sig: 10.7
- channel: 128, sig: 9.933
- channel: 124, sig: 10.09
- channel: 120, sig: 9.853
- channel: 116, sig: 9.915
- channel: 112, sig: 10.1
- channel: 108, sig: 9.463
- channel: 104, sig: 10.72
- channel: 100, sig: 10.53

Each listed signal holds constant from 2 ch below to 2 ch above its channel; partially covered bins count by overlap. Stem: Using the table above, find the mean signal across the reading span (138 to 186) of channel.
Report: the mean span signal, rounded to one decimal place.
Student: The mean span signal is 10.8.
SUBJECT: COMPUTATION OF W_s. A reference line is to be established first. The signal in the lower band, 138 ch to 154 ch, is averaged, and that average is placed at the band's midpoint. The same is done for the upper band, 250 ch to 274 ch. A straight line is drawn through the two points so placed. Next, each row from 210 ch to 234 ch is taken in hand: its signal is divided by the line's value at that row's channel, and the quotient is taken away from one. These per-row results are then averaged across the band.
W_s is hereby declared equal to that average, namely 0.07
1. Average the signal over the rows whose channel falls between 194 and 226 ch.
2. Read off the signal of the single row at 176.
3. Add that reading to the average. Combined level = 20.3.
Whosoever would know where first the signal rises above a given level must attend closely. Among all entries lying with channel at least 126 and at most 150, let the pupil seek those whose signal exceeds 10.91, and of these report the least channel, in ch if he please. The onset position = 140 ch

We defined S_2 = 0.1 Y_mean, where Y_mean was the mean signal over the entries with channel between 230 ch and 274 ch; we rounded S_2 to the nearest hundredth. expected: 1.10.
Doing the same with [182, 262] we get 1.08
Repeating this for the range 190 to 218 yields 0.98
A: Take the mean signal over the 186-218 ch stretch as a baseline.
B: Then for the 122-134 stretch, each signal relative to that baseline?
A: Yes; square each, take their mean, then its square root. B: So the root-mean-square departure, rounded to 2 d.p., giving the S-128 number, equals 0.40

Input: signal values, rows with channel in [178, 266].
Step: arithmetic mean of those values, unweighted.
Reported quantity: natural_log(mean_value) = 2.37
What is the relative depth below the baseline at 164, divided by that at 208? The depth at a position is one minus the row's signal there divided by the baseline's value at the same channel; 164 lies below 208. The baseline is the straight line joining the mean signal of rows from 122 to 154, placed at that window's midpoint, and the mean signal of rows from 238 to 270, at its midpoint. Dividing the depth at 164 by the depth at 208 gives 0.1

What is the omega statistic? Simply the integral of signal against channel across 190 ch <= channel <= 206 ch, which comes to 180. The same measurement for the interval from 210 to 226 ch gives 153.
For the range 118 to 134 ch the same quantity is 162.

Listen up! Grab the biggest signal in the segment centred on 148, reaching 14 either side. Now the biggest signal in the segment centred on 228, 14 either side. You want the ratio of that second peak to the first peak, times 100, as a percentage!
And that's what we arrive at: 104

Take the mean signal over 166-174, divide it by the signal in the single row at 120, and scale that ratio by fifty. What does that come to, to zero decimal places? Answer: 56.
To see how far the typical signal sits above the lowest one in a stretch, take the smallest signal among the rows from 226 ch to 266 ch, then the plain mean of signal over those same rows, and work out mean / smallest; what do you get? 1.12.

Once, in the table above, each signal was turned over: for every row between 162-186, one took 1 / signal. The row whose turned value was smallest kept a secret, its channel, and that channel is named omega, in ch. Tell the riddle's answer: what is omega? 180 ch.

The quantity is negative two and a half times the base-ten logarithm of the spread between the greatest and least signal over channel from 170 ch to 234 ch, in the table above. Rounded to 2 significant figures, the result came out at -1.8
